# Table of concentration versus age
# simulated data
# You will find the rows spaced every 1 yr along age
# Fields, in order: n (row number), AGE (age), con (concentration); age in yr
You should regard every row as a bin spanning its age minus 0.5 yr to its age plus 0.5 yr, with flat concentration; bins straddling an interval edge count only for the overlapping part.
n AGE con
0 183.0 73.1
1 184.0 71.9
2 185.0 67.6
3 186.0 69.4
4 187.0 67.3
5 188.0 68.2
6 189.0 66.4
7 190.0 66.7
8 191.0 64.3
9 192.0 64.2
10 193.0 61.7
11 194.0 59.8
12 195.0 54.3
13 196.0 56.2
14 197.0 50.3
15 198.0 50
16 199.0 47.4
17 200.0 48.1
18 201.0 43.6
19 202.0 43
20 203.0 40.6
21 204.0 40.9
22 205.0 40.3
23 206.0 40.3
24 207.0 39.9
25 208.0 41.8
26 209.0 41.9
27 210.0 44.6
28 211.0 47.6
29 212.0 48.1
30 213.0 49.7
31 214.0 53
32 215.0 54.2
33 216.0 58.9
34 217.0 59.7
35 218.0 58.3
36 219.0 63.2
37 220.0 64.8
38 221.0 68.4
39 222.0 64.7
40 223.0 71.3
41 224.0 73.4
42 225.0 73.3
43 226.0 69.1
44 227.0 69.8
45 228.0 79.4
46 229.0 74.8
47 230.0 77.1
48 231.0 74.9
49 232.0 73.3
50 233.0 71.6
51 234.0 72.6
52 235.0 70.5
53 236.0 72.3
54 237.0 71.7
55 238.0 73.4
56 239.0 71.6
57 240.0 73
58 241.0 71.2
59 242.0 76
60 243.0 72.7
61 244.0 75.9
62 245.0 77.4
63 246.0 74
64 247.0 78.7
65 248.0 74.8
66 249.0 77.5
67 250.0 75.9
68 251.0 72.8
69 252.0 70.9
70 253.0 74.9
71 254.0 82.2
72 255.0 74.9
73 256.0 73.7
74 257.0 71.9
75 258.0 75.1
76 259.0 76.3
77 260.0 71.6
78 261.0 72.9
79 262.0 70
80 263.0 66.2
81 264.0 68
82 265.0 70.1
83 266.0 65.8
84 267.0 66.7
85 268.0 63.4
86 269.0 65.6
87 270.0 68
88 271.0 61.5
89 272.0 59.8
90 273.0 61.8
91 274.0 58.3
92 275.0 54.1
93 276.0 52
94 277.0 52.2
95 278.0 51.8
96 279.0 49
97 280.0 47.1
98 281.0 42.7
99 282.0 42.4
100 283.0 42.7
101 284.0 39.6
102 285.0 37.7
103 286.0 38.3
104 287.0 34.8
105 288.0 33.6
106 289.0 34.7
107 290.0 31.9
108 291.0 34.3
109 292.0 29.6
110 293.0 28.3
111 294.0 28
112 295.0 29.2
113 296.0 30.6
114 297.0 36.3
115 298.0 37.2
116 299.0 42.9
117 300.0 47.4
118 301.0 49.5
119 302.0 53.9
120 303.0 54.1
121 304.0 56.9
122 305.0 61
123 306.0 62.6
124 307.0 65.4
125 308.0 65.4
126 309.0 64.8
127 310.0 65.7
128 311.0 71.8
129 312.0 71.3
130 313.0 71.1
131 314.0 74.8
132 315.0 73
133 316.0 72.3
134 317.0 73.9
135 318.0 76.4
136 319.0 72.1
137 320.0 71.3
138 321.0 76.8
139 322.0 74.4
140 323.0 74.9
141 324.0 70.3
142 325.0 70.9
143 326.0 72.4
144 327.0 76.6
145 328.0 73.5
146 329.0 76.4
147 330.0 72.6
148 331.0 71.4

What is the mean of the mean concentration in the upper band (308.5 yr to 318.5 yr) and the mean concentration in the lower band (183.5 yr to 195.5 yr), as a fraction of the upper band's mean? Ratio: 0.96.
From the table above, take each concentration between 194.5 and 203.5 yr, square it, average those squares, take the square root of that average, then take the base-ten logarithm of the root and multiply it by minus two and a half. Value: -4.2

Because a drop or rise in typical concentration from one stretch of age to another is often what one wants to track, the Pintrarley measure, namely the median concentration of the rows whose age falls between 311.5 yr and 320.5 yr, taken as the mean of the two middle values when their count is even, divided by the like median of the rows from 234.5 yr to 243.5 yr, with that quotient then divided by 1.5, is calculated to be 0.67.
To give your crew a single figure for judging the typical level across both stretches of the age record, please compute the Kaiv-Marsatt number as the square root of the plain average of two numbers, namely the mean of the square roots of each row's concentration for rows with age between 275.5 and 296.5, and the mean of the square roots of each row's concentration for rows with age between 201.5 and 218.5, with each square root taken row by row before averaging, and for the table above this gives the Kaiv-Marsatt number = 2.55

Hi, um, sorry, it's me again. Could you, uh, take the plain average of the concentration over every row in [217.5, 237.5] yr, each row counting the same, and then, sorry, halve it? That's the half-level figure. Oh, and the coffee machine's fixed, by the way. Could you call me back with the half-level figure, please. 35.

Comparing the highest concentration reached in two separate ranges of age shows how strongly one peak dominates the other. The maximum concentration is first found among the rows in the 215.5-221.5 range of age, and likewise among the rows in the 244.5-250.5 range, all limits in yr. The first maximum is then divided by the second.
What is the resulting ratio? 0.87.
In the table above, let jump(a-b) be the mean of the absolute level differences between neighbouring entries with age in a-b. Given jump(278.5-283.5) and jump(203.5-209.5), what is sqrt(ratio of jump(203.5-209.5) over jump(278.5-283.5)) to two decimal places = 0.59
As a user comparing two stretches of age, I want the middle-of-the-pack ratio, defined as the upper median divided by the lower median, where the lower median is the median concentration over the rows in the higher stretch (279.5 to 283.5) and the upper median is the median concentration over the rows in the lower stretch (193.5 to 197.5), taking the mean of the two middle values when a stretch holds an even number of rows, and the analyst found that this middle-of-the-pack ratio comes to 1.3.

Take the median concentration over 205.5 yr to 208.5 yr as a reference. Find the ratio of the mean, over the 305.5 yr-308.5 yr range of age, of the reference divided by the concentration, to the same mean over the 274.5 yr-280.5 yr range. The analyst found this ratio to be 0.8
